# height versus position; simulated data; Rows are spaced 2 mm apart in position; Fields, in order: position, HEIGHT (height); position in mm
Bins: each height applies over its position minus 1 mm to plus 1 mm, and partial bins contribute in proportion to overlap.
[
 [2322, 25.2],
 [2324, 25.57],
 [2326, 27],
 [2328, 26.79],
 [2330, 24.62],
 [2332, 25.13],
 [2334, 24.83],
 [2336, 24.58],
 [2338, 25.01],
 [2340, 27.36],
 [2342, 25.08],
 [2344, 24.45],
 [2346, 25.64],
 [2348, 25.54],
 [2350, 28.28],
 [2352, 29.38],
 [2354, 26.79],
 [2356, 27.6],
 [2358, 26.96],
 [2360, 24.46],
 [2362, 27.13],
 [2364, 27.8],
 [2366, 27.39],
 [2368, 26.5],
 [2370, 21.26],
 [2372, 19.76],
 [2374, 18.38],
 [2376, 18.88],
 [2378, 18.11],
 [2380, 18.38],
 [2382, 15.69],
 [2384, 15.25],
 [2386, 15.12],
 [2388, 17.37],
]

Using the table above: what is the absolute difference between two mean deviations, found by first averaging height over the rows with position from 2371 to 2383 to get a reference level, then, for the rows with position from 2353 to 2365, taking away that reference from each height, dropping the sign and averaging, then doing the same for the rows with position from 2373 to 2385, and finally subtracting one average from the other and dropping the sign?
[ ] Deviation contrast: 7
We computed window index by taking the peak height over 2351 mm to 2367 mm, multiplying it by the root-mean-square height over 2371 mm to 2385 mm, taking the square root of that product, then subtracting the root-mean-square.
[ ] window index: 5.1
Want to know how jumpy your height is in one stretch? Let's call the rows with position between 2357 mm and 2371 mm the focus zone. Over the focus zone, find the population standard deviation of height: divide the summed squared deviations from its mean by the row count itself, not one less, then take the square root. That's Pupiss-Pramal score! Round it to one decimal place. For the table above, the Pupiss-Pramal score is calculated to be 2.2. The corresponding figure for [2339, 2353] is 1.7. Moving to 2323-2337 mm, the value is 0.9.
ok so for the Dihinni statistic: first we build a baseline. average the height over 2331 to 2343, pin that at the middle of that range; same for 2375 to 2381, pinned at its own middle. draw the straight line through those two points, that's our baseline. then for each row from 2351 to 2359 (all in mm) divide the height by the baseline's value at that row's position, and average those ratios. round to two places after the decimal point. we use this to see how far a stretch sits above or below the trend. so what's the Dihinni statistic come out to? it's 1.24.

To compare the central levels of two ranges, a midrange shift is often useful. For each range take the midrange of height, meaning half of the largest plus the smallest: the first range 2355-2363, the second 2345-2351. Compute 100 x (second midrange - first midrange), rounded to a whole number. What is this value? 88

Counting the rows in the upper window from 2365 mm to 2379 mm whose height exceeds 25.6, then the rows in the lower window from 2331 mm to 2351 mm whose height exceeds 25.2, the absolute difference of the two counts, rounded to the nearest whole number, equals 2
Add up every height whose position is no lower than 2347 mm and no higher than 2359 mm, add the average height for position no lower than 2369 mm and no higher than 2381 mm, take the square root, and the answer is 13.55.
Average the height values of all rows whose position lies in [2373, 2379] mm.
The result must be 18.5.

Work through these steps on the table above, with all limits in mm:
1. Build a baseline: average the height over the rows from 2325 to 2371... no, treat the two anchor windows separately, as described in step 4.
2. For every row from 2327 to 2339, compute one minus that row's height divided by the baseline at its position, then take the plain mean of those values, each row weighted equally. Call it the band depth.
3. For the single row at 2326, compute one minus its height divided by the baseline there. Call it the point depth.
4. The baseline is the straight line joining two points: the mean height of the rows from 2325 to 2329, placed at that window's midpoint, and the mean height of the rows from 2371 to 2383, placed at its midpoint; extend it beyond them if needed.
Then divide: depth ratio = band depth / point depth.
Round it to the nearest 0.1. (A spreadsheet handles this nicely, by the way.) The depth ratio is 10.5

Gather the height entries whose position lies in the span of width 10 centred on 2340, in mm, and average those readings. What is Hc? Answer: 25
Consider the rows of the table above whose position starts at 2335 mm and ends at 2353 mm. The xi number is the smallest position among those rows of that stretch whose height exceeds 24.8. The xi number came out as 2338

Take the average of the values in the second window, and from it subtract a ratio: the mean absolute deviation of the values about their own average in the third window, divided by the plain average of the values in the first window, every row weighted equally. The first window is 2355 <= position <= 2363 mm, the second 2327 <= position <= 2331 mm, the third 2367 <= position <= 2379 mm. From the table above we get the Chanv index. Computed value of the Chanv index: 25.6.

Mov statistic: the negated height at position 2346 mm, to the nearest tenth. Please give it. -25.6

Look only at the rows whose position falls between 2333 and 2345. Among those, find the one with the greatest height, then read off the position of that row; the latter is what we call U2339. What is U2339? 2340 mm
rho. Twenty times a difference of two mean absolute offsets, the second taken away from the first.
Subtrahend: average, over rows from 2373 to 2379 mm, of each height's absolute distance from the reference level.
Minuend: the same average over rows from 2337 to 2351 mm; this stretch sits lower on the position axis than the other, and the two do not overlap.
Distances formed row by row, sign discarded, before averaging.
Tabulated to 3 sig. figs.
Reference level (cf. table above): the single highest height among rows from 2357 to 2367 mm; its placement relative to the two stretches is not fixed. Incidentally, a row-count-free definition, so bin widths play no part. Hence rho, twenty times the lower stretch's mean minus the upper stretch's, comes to -146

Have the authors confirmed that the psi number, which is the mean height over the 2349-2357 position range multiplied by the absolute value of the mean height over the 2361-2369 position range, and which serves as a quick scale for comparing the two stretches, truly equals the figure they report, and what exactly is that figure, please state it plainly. 762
